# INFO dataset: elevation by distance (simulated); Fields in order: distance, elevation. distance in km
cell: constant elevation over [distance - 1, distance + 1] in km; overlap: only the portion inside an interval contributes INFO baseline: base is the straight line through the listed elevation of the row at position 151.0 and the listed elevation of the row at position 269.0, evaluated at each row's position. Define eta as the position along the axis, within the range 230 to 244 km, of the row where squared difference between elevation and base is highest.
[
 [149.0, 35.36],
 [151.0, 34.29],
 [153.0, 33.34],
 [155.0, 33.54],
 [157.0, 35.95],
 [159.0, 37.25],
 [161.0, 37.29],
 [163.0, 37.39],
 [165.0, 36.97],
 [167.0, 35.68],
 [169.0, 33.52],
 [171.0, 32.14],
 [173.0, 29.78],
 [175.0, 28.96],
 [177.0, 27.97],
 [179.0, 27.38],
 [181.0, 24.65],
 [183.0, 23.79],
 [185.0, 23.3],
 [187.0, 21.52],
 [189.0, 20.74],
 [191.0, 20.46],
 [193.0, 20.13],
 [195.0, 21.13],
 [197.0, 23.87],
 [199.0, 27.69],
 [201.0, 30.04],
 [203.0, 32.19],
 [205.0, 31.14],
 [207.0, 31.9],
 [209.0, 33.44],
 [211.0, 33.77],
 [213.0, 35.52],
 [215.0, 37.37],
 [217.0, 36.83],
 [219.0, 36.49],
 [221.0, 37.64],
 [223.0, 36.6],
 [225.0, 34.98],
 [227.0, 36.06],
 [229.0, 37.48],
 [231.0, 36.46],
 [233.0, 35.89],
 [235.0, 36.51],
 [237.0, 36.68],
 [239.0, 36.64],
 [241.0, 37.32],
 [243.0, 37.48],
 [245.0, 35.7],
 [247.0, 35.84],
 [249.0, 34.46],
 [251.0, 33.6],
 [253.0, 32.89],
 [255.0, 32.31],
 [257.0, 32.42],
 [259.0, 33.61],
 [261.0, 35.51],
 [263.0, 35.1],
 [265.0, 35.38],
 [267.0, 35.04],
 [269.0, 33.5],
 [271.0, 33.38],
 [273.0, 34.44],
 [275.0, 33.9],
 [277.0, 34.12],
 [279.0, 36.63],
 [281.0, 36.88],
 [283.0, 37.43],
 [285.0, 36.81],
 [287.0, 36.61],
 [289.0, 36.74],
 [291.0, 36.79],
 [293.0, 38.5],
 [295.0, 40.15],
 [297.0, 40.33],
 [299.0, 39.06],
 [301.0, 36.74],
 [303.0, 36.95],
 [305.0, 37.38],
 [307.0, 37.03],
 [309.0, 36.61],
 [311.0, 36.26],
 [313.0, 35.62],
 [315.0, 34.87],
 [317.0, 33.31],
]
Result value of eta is 243.0 km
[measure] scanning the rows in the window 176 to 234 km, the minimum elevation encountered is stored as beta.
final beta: 20.13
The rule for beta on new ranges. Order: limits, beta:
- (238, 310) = 32.31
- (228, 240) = 35.89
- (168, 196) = 20.13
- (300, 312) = 36.26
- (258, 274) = 33.38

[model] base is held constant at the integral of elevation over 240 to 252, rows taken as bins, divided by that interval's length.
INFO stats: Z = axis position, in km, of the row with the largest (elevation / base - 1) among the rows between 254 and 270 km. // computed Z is 261.0 km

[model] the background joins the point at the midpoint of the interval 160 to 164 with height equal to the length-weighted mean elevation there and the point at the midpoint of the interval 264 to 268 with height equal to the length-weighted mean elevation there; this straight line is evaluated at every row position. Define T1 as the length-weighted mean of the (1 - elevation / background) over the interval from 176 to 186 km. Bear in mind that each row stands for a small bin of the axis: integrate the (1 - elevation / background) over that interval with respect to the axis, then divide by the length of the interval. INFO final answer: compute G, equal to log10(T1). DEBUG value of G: -0.5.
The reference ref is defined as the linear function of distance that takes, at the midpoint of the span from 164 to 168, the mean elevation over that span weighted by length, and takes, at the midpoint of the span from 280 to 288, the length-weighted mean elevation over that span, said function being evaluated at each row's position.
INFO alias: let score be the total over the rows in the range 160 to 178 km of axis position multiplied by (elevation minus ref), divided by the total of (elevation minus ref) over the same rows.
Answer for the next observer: 174.9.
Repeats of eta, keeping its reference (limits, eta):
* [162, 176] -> 175.0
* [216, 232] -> 221.0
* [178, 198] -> 193.0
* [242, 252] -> 243.0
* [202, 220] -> 215.0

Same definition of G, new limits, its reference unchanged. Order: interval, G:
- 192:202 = -0.5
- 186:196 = -0.4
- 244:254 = -1.5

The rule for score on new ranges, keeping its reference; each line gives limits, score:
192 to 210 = 198.3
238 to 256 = 252.6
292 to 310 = 295.7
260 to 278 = 270.2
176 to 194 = 186.1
